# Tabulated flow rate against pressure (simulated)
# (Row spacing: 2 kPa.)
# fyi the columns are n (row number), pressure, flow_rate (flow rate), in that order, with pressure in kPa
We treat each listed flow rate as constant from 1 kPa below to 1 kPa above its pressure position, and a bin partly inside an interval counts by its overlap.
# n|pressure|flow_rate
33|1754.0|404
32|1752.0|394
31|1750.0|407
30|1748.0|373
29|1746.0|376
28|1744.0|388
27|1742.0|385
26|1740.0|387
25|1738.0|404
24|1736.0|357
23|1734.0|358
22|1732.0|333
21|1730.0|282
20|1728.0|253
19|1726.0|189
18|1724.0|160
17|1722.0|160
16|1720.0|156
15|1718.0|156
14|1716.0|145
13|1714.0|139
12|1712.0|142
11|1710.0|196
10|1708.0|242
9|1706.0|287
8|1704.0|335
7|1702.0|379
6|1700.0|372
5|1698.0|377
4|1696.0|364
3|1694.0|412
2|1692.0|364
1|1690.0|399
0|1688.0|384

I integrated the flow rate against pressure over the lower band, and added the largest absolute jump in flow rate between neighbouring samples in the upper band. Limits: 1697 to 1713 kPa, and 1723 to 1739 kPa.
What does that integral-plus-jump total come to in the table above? 4724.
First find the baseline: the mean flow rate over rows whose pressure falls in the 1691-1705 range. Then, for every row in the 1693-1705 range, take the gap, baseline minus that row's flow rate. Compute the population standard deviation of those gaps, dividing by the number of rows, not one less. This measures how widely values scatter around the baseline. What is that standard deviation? 23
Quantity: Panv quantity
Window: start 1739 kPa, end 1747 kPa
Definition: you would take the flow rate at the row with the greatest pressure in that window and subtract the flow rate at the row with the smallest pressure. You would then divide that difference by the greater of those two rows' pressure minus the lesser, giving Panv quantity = -2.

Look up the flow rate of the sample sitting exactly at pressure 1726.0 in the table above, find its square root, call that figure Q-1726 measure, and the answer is 13.7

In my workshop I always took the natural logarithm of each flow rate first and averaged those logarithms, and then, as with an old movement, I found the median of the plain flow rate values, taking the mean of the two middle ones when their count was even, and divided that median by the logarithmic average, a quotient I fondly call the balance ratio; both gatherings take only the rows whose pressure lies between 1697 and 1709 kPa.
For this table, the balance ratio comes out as 61.0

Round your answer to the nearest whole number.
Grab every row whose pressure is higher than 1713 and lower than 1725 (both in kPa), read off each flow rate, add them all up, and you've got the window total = 916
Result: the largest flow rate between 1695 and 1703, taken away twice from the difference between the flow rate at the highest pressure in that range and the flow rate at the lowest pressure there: -743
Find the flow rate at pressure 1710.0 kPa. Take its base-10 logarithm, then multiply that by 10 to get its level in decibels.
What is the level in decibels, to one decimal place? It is 22.9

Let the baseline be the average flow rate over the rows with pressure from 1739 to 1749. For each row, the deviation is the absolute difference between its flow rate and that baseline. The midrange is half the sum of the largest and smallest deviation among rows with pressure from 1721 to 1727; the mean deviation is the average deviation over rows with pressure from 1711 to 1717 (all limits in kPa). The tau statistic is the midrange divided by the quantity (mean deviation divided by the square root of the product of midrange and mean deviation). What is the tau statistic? 193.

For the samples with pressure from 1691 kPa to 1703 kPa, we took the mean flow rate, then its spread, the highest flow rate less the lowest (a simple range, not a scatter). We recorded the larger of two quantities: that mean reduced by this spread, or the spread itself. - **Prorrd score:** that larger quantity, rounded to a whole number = 330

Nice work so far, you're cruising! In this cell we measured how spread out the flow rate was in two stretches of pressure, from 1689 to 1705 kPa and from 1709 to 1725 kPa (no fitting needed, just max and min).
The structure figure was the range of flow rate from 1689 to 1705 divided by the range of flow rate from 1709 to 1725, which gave 1.4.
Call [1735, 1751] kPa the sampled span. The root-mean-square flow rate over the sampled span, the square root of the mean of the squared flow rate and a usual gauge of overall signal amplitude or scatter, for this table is 385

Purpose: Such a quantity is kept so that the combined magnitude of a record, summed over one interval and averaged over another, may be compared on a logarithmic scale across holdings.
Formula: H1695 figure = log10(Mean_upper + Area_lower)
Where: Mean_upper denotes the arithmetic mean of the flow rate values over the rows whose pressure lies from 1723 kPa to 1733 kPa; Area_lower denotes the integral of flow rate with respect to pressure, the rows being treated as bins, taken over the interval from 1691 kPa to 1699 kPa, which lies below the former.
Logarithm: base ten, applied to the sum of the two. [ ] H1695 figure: 3.52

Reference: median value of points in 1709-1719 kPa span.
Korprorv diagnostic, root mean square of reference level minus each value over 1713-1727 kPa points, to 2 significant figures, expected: 20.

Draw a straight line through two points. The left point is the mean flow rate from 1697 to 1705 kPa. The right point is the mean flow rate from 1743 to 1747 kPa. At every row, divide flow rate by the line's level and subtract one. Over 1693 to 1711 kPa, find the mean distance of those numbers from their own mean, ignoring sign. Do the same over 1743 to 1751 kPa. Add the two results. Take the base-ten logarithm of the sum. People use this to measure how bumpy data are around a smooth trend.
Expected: -0.71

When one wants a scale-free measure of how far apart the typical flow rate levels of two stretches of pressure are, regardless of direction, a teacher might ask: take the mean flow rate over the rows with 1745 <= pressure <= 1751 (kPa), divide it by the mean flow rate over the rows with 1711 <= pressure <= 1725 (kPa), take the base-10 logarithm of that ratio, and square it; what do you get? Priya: 0.17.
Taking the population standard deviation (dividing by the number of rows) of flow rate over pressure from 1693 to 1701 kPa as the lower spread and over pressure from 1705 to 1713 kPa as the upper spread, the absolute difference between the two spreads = 35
